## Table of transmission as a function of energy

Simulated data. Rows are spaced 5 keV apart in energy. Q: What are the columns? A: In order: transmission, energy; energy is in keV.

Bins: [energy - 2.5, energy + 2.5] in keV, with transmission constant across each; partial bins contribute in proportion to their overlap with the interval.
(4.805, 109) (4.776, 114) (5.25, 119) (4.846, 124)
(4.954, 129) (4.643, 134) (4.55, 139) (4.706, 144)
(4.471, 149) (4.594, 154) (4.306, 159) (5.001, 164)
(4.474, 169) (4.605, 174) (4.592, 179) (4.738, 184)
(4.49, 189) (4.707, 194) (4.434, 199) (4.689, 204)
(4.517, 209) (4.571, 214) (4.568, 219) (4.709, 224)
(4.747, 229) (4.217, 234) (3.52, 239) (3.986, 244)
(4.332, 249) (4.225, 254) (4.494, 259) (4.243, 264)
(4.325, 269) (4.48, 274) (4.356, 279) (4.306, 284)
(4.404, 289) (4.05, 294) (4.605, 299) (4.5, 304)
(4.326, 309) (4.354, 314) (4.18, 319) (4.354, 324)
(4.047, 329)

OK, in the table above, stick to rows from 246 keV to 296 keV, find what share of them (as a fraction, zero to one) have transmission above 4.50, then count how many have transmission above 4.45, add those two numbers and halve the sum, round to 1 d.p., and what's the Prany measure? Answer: 1.0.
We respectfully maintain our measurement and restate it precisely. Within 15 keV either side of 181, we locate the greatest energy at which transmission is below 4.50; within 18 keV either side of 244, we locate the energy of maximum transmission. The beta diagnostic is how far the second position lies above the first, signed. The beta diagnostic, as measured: 40 keV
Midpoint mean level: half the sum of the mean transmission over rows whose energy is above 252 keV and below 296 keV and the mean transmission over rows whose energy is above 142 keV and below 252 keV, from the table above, 4.41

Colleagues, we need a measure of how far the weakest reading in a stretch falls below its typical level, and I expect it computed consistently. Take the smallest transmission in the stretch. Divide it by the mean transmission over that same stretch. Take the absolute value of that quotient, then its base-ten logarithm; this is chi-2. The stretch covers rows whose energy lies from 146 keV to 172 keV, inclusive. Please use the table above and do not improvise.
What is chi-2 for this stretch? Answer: -0.026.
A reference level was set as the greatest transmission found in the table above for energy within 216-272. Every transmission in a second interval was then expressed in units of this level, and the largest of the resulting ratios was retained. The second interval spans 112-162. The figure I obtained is 1.11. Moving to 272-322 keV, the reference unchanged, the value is 0.97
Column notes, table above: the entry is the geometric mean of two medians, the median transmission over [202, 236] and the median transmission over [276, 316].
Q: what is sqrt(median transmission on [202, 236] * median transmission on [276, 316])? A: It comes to 4.46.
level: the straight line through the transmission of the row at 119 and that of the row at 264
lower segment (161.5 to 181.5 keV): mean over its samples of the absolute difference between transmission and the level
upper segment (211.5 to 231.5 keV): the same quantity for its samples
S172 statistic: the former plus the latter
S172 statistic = 0.37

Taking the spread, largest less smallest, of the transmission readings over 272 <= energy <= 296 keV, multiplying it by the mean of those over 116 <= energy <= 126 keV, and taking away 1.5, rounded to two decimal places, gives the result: 0.67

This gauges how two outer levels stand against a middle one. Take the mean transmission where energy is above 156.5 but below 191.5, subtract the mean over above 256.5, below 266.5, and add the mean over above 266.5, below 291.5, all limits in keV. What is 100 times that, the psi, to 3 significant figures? 461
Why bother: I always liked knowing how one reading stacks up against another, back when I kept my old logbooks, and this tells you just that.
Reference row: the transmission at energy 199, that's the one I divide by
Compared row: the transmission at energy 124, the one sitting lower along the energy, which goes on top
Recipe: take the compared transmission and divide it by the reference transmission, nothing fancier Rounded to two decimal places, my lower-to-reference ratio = 1.09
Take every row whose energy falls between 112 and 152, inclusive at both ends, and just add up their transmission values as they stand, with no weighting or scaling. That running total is 38.2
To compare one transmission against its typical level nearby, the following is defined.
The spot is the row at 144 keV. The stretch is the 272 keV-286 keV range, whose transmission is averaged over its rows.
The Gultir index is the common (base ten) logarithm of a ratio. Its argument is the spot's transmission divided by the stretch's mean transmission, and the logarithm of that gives 0.031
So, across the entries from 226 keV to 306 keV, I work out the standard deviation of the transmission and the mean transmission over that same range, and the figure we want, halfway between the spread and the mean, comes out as 2.29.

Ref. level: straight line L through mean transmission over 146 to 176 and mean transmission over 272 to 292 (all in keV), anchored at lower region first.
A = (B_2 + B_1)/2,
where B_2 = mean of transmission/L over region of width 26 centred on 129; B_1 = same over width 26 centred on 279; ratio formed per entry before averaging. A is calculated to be 1.02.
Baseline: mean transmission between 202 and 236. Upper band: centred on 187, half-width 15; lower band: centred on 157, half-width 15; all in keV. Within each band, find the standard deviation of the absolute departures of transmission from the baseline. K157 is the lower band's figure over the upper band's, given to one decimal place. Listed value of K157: 2.4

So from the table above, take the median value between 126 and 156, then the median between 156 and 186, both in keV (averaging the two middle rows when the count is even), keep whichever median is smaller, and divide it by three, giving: 1.53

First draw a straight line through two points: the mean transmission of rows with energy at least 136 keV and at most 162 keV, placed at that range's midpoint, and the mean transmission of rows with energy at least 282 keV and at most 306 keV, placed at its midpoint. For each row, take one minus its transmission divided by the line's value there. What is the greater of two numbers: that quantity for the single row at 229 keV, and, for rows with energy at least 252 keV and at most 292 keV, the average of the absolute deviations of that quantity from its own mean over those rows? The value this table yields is 0.019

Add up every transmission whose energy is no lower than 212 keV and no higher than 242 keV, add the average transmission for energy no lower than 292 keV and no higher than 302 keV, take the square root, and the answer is 5.5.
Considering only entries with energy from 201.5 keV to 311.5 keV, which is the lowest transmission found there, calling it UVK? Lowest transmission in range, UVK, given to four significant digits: 3.520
